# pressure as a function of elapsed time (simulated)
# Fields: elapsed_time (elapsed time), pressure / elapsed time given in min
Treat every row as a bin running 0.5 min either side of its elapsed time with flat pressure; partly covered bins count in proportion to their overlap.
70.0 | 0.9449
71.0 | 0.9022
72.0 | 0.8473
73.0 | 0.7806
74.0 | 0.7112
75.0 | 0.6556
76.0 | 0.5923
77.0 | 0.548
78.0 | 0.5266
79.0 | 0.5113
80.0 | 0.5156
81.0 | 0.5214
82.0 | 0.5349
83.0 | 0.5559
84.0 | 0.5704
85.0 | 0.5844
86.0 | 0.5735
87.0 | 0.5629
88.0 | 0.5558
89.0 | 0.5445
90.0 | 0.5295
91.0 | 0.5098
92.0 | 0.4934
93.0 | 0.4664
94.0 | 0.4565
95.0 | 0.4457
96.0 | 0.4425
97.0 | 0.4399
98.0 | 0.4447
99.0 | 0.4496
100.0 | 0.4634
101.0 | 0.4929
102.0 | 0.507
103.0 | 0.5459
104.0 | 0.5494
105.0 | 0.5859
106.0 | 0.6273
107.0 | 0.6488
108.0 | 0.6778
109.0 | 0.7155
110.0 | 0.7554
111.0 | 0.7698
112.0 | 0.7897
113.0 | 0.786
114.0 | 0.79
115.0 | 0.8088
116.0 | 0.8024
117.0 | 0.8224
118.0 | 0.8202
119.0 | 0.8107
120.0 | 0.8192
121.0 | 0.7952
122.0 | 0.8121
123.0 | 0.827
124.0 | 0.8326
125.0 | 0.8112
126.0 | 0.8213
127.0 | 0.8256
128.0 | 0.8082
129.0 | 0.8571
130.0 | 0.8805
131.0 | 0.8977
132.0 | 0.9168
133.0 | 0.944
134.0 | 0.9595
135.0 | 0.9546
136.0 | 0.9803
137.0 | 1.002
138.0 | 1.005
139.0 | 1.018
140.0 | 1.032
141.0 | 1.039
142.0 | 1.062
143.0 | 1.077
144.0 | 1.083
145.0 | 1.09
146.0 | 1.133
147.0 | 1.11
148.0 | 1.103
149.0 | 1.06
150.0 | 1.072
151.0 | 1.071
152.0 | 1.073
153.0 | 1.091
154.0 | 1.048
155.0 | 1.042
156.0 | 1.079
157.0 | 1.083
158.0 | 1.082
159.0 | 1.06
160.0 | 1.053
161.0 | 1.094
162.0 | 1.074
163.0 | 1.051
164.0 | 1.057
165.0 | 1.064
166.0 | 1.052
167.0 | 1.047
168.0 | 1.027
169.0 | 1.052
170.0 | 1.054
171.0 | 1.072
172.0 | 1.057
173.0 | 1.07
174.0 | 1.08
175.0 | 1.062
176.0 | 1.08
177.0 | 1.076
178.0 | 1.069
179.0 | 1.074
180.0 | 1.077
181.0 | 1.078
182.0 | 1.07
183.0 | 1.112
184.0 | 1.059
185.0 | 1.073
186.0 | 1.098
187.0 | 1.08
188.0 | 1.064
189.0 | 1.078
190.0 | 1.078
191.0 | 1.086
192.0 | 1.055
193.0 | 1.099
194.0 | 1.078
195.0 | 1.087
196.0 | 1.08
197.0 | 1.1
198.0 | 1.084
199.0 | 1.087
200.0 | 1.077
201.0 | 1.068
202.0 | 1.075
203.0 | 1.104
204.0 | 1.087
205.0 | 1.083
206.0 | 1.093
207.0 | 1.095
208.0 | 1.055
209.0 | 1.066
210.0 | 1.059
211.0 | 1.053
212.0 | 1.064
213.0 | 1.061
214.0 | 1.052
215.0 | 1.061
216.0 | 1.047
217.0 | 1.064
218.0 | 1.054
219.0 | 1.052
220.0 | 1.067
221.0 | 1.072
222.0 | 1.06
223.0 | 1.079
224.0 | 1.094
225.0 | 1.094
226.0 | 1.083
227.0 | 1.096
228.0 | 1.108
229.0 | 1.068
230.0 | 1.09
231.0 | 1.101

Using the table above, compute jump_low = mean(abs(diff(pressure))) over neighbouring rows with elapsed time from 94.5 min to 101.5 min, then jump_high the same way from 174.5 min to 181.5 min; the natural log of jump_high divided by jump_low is -0.4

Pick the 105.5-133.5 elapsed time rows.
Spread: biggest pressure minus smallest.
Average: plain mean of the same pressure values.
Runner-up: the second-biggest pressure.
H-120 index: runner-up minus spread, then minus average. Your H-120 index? -0.20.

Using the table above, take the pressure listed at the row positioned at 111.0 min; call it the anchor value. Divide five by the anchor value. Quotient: 6.5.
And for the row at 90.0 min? 9.4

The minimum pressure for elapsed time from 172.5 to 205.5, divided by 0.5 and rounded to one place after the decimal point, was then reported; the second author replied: 2.1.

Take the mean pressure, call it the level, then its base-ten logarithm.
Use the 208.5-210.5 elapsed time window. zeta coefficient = 0.026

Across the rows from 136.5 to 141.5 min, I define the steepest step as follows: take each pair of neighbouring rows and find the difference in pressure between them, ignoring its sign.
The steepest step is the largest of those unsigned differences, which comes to 0.014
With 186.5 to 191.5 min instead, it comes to 0.016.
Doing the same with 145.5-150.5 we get 0.043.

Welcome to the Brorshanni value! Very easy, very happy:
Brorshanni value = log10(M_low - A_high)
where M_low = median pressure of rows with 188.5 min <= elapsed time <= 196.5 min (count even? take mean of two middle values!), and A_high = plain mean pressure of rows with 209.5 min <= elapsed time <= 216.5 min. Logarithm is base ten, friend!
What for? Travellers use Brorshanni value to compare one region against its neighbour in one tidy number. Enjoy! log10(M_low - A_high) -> -1.7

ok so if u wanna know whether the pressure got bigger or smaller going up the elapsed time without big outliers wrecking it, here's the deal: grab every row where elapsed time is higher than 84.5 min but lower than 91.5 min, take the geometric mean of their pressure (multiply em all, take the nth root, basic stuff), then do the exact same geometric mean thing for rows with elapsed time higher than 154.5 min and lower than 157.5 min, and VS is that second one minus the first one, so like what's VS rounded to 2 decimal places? 0.52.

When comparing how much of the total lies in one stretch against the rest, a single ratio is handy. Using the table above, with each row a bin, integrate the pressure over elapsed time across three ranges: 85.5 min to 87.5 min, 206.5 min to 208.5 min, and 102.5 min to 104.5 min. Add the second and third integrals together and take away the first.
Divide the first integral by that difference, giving 0.5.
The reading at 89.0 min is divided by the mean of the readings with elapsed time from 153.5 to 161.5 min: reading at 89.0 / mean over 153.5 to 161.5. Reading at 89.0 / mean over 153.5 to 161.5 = 0.51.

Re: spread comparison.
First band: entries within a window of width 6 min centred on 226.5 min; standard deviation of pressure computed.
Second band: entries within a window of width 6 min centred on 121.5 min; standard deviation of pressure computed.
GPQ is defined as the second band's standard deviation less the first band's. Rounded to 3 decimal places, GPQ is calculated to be 0.000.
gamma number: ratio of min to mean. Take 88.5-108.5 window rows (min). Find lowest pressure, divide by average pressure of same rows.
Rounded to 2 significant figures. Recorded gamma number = 0.85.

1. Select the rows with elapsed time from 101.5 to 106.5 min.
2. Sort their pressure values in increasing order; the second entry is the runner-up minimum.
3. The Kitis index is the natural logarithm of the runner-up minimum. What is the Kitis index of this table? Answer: -0.61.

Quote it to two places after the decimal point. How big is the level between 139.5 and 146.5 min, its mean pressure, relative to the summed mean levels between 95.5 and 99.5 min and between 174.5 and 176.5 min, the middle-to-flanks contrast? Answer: 0.71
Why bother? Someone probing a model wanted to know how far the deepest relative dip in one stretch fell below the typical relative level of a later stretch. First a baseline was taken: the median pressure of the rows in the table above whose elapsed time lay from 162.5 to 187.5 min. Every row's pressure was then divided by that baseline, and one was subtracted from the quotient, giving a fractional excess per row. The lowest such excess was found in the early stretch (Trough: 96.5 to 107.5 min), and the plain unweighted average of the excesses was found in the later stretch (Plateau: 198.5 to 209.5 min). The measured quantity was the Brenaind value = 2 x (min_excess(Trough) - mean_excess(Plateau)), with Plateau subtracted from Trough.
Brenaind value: -1.2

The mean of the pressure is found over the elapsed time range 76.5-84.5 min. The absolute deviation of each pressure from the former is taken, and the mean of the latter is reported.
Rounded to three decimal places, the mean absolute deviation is 0.017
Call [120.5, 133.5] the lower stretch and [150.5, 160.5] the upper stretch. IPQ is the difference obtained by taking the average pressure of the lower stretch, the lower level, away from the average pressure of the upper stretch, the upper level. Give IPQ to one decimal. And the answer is 0.2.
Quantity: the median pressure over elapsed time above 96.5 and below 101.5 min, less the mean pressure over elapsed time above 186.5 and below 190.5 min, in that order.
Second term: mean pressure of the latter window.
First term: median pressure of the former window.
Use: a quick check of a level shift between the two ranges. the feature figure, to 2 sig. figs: -0.63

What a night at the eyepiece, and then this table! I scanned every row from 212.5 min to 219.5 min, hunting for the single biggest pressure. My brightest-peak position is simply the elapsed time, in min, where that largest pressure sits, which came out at 217.0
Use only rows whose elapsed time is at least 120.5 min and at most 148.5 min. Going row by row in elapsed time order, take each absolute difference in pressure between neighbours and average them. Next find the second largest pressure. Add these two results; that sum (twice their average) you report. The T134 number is 1.13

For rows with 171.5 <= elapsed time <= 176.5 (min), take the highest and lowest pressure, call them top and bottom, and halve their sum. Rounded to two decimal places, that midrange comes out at 1.07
